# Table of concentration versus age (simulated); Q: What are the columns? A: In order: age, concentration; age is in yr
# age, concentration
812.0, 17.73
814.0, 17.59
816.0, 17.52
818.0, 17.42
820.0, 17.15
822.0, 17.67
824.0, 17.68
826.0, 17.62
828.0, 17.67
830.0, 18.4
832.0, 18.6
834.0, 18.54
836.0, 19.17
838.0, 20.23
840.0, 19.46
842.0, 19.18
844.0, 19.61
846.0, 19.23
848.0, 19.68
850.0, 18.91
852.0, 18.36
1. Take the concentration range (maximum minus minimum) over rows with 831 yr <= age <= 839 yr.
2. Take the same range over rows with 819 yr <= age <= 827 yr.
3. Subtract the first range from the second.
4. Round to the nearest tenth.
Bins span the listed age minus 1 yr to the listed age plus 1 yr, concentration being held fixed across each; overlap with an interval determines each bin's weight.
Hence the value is -1.2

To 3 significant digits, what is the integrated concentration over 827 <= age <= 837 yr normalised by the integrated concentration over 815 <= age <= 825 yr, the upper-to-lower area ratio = 1.06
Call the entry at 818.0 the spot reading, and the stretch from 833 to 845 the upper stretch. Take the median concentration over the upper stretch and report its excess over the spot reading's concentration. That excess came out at 1.9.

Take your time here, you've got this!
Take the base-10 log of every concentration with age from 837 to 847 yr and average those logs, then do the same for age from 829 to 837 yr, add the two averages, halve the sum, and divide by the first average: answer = 0.99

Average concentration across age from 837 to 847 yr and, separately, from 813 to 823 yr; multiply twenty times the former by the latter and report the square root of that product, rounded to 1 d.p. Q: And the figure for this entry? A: 82.6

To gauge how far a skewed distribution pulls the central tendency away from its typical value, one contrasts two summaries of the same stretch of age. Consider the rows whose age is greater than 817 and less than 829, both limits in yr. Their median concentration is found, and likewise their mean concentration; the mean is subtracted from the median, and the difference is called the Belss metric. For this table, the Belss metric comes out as 0.11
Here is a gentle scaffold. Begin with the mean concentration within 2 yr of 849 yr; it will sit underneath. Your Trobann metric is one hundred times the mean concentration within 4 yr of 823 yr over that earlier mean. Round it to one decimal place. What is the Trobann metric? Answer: 90.9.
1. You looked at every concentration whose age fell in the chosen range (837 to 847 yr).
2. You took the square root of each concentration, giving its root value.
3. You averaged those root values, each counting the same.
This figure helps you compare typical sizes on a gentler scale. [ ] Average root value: 4.42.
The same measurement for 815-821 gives 4.17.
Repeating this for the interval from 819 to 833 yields 4.22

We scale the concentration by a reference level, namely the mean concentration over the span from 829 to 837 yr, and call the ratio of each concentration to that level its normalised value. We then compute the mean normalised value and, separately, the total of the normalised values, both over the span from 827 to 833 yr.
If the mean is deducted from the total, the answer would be 1.95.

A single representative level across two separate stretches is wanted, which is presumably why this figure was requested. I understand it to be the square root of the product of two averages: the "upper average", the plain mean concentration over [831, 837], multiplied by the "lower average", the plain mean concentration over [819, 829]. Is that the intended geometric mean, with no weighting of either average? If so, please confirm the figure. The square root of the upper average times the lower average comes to 18.2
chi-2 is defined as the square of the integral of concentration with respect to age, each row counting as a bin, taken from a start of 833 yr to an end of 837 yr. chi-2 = 5688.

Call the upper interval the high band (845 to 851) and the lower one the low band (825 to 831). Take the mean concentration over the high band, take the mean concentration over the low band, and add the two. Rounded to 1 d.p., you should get 37.2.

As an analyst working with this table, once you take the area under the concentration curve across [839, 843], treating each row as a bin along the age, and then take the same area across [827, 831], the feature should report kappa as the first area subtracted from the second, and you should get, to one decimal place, -5.1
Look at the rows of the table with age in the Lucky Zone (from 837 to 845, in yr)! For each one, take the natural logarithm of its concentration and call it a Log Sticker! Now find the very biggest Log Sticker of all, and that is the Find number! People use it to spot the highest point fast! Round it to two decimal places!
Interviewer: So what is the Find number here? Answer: 3.01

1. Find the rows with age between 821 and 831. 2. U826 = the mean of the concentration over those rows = 17.8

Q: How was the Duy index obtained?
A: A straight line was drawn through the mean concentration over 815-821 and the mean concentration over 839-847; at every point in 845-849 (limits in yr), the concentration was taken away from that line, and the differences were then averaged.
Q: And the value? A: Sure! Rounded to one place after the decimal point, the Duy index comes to 0.2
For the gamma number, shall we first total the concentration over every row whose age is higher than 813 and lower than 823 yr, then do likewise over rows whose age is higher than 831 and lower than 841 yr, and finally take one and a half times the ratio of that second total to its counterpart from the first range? 1.6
